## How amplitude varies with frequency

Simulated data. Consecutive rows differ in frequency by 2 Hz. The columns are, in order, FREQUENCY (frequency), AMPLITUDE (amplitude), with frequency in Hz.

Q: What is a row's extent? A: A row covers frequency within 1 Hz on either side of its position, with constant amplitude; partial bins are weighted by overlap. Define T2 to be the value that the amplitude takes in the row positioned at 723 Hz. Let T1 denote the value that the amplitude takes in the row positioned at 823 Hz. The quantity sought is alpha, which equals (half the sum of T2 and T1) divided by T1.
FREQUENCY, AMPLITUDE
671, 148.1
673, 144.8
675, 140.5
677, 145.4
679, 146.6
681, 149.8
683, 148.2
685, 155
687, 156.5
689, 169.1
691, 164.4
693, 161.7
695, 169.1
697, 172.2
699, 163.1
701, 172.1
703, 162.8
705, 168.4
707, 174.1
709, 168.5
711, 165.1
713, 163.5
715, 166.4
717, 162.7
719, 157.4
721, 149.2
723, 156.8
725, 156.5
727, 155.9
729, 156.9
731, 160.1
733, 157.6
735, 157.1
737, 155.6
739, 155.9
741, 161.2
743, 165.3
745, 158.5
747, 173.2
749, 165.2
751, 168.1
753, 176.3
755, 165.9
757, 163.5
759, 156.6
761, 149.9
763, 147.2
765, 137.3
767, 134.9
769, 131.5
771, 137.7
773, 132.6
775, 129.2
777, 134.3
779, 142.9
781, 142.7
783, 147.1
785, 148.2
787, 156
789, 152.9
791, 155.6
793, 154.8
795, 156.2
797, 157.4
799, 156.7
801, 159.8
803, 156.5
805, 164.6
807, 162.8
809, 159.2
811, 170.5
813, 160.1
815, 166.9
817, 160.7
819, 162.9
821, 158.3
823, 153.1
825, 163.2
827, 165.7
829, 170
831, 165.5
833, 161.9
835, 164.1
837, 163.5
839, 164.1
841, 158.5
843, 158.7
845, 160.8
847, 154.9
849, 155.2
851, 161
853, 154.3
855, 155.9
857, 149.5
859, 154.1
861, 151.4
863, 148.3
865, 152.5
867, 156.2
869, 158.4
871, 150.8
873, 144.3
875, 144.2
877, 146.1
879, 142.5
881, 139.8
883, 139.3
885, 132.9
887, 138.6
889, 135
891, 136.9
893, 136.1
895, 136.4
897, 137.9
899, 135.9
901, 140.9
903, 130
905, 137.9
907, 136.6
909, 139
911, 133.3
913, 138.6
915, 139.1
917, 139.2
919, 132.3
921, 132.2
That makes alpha 1.01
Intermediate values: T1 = 153.1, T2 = 156.8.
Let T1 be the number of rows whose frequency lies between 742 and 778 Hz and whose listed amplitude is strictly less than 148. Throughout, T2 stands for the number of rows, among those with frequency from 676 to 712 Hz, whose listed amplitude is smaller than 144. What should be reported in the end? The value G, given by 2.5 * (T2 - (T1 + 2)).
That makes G -25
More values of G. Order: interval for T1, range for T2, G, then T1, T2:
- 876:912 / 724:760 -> -50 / 18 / 0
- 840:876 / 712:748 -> -10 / 2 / 0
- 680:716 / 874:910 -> 35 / 0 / 16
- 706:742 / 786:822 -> -5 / 0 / 0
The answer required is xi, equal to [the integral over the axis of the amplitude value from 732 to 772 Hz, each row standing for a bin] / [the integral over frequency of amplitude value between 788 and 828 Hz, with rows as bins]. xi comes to 0.98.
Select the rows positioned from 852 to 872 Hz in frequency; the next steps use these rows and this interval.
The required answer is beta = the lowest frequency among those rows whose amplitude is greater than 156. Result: 867 Hz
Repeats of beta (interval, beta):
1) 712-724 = 713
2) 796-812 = 797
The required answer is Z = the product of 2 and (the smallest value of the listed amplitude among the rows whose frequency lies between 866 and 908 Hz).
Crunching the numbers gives 260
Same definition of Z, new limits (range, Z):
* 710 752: 298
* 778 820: 285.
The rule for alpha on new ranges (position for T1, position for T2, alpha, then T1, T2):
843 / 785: 0.97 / 158.7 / 148.2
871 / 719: 1.02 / 150.8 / 157.4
